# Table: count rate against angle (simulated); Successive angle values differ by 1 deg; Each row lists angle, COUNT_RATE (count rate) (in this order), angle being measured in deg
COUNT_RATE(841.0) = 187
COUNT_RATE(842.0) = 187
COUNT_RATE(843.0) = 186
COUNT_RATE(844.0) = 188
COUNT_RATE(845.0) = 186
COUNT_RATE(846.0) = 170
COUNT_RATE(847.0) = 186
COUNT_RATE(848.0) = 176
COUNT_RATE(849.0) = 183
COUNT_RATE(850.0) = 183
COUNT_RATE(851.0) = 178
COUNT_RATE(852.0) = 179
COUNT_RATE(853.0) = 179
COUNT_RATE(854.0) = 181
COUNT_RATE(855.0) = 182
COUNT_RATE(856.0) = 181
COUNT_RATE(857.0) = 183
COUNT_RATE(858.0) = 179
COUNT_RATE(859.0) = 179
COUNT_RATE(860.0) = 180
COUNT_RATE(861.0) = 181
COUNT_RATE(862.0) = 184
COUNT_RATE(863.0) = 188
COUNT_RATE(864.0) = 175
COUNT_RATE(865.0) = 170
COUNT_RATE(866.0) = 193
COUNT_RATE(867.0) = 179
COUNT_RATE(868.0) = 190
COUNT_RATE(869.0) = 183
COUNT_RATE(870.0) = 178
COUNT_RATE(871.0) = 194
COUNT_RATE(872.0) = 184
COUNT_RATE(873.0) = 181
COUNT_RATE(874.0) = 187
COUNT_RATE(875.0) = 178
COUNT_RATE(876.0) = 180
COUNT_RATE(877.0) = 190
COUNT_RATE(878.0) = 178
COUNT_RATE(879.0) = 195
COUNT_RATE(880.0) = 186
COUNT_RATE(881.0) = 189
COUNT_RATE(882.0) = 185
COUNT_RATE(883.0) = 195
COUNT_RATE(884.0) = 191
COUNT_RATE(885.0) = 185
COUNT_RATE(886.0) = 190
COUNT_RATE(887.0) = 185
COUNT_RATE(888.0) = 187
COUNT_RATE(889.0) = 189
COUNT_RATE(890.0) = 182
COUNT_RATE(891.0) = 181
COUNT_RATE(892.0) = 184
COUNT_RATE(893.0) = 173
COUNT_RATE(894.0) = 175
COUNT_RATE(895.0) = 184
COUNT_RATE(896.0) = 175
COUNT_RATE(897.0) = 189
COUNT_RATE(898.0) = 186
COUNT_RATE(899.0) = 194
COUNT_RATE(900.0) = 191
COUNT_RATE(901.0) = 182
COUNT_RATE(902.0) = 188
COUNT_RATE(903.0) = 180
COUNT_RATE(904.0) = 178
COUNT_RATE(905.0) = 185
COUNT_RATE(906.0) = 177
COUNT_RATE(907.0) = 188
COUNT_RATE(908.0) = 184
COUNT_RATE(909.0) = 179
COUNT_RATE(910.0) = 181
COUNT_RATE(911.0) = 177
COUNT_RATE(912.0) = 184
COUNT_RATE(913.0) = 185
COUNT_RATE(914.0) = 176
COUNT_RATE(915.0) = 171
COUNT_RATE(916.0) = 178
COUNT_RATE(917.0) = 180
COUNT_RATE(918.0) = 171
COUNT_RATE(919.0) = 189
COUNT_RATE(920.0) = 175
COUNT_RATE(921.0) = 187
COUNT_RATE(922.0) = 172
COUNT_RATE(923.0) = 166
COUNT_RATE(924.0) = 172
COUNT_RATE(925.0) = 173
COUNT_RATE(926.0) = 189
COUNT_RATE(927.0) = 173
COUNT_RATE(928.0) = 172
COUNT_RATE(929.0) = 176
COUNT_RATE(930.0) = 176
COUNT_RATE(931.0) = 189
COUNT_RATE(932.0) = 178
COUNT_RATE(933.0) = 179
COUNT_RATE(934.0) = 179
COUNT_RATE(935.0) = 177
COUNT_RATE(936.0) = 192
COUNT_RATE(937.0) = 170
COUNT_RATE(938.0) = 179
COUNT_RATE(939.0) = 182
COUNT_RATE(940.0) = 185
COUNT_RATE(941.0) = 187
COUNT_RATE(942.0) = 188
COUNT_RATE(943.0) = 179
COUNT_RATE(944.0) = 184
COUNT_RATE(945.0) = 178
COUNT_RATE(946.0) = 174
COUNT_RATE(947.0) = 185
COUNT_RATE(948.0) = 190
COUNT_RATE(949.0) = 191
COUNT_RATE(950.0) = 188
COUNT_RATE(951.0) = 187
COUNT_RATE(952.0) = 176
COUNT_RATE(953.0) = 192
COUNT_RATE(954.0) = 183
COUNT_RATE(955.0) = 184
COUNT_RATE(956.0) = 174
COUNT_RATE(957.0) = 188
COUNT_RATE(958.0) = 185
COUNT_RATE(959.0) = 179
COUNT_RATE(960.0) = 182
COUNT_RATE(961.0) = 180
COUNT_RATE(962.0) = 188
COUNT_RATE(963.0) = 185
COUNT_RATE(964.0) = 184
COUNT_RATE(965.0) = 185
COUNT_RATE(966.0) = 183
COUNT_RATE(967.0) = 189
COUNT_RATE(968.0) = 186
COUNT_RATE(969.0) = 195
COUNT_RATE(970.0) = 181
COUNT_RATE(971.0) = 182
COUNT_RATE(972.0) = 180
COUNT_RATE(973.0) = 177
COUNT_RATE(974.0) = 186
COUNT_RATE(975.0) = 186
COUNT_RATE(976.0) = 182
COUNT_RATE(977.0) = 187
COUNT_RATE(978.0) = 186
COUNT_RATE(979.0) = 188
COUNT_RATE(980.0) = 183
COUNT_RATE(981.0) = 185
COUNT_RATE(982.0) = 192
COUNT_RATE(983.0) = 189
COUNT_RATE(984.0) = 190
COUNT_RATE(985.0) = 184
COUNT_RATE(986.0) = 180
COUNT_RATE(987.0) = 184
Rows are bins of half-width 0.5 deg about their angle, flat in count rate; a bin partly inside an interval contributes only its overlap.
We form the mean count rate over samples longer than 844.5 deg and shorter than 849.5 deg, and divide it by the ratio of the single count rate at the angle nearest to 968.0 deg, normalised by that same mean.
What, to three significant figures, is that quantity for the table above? 175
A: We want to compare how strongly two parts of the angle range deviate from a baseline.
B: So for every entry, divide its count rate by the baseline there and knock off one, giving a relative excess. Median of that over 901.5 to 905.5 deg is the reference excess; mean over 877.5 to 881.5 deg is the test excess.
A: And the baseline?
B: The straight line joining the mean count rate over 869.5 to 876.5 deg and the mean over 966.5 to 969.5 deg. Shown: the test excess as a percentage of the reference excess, -119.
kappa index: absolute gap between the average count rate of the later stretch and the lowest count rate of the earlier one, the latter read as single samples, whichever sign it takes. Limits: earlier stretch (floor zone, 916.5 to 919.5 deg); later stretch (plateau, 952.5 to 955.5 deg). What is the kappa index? 15.3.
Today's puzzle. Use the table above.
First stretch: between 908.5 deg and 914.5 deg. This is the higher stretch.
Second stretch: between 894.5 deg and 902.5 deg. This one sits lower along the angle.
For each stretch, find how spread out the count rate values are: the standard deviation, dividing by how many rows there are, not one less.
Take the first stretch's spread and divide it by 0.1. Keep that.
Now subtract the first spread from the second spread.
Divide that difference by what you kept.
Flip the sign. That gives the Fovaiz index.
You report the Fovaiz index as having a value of -0.064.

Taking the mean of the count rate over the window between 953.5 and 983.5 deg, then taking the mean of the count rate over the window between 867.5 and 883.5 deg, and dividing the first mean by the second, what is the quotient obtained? 0.99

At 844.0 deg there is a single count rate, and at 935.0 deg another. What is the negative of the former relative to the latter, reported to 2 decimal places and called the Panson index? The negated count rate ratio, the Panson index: -1.06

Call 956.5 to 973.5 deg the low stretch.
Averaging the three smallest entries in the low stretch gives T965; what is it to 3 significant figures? 179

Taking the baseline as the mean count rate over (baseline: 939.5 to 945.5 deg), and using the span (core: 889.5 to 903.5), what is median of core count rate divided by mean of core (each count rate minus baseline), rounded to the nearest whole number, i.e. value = -512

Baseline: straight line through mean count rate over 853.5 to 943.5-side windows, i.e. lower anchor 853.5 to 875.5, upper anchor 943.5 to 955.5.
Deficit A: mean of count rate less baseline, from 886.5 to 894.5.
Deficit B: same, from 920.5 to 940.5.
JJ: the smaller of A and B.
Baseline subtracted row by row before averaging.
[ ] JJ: -5.6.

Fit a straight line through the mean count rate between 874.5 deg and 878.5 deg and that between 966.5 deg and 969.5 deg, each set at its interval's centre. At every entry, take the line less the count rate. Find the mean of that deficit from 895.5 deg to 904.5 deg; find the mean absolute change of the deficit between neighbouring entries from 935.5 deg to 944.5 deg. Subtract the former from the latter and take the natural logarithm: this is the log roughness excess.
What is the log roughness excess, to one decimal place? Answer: 2.1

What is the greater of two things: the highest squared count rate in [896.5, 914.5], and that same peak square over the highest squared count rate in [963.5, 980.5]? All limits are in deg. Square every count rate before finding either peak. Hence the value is 37636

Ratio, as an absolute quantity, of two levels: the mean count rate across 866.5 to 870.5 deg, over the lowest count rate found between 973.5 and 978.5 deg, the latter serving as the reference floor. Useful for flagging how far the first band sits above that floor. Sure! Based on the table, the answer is 1.003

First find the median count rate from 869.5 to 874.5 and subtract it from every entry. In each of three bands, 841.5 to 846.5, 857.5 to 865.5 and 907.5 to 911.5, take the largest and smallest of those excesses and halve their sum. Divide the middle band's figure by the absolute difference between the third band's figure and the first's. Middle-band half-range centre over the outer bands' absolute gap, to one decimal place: -3.3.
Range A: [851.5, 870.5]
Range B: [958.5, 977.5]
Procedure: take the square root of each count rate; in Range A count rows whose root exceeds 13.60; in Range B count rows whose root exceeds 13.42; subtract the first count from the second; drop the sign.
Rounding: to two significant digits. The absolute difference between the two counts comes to 12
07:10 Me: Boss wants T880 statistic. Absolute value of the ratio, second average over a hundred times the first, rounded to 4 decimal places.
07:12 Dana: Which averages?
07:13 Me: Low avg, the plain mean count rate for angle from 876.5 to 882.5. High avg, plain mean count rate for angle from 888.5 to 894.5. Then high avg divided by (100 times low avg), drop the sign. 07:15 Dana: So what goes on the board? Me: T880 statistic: 0.0097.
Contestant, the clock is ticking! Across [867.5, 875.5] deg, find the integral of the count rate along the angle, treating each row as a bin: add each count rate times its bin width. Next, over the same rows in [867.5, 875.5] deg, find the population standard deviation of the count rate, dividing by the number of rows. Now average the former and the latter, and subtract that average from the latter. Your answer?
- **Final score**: -735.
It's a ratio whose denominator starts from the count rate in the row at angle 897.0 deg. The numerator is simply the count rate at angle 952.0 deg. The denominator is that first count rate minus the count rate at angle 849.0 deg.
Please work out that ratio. 29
